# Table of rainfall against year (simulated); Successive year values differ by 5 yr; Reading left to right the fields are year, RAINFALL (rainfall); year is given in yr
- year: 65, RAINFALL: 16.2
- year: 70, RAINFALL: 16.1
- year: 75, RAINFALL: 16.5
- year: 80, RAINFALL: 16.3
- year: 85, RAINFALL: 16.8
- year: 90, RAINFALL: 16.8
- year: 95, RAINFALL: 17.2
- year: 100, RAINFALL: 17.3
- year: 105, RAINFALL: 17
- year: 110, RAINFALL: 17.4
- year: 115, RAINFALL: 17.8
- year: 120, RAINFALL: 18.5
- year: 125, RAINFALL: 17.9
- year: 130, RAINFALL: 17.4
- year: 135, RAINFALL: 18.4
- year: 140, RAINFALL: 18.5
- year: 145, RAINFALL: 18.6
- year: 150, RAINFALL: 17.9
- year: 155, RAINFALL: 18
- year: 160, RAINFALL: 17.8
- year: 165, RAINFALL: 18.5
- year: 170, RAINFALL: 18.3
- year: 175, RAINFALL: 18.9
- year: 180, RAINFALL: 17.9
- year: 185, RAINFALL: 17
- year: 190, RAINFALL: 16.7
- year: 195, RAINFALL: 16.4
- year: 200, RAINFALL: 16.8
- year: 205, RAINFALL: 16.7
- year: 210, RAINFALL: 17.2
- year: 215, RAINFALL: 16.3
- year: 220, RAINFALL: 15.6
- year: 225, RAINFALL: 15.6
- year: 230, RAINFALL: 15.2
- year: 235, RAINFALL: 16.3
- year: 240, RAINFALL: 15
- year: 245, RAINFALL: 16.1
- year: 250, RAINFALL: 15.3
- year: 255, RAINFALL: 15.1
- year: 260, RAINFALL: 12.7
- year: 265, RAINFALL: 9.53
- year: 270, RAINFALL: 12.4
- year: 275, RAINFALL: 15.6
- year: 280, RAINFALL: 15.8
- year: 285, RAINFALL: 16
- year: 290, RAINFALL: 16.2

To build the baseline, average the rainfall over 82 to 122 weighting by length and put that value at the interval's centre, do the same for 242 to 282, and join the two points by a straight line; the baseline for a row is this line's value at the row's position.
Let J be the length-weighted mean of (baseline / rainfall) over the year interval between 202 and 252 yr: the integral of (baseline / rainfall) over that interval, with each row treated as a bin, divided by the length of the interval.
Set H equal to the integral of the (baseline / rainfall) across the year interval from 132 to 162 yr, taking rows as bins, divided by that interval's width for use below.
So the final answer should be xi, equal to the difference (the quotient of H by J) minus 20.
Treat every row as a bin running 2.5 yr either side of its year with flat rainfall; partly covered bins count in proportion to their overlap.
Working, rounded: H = 0.90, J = 0.927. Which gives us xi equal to -19.0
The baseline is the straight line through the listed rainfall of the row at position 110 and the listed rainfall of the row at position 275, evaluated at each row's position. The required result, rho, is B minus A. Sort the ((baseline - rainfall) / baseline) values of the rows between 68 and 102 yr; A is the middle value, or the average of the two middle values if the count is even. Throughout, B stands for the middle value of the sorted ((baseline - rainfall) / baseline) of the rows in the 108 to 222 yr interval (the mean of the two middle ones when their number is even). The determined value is -0.10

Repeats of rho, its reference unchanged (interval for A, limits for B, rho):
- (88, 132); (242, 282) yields 0.04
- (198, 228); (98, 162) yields -0.04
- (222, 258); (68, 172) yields -0.06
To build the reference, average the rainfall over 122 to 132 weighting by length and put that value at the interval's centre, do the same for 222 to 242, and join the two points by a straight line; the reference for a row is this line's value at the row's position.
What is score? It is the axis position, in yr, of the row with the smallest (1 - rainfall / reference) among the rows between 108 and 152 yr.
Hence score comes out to 145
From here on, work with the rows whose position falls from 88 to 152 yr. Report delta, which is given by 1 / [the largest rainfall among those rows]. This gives 0.0538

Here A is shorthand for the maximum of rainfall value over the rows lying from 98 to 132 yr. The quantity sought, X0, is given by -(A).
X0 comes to -18.5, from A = 18.5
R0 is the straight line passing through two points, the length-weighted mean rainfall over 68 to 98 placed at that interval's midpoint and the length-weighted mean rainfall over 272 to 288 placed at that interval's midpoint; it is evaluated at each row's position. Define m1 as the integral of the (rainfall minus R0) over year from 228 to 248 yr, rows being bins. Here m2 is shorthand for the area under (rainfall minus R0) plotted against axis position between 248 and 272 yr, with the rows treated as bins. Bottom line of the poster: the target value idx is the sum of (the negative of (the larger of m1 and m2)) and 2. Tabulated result 7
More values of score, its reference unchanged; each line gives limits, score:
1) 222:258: 245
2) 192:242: 210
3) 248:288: 285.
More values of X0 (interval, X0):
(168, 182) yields -18.9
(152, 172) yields -18.5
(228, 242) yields -16.3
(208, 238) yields -17.2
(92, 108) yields -17.3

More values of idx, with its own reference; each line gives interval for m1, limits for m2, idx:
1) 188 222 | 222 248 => -14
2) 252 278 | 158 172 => -25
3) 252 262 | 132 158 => -48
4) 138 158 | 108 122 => -36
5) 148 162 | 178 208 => -22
